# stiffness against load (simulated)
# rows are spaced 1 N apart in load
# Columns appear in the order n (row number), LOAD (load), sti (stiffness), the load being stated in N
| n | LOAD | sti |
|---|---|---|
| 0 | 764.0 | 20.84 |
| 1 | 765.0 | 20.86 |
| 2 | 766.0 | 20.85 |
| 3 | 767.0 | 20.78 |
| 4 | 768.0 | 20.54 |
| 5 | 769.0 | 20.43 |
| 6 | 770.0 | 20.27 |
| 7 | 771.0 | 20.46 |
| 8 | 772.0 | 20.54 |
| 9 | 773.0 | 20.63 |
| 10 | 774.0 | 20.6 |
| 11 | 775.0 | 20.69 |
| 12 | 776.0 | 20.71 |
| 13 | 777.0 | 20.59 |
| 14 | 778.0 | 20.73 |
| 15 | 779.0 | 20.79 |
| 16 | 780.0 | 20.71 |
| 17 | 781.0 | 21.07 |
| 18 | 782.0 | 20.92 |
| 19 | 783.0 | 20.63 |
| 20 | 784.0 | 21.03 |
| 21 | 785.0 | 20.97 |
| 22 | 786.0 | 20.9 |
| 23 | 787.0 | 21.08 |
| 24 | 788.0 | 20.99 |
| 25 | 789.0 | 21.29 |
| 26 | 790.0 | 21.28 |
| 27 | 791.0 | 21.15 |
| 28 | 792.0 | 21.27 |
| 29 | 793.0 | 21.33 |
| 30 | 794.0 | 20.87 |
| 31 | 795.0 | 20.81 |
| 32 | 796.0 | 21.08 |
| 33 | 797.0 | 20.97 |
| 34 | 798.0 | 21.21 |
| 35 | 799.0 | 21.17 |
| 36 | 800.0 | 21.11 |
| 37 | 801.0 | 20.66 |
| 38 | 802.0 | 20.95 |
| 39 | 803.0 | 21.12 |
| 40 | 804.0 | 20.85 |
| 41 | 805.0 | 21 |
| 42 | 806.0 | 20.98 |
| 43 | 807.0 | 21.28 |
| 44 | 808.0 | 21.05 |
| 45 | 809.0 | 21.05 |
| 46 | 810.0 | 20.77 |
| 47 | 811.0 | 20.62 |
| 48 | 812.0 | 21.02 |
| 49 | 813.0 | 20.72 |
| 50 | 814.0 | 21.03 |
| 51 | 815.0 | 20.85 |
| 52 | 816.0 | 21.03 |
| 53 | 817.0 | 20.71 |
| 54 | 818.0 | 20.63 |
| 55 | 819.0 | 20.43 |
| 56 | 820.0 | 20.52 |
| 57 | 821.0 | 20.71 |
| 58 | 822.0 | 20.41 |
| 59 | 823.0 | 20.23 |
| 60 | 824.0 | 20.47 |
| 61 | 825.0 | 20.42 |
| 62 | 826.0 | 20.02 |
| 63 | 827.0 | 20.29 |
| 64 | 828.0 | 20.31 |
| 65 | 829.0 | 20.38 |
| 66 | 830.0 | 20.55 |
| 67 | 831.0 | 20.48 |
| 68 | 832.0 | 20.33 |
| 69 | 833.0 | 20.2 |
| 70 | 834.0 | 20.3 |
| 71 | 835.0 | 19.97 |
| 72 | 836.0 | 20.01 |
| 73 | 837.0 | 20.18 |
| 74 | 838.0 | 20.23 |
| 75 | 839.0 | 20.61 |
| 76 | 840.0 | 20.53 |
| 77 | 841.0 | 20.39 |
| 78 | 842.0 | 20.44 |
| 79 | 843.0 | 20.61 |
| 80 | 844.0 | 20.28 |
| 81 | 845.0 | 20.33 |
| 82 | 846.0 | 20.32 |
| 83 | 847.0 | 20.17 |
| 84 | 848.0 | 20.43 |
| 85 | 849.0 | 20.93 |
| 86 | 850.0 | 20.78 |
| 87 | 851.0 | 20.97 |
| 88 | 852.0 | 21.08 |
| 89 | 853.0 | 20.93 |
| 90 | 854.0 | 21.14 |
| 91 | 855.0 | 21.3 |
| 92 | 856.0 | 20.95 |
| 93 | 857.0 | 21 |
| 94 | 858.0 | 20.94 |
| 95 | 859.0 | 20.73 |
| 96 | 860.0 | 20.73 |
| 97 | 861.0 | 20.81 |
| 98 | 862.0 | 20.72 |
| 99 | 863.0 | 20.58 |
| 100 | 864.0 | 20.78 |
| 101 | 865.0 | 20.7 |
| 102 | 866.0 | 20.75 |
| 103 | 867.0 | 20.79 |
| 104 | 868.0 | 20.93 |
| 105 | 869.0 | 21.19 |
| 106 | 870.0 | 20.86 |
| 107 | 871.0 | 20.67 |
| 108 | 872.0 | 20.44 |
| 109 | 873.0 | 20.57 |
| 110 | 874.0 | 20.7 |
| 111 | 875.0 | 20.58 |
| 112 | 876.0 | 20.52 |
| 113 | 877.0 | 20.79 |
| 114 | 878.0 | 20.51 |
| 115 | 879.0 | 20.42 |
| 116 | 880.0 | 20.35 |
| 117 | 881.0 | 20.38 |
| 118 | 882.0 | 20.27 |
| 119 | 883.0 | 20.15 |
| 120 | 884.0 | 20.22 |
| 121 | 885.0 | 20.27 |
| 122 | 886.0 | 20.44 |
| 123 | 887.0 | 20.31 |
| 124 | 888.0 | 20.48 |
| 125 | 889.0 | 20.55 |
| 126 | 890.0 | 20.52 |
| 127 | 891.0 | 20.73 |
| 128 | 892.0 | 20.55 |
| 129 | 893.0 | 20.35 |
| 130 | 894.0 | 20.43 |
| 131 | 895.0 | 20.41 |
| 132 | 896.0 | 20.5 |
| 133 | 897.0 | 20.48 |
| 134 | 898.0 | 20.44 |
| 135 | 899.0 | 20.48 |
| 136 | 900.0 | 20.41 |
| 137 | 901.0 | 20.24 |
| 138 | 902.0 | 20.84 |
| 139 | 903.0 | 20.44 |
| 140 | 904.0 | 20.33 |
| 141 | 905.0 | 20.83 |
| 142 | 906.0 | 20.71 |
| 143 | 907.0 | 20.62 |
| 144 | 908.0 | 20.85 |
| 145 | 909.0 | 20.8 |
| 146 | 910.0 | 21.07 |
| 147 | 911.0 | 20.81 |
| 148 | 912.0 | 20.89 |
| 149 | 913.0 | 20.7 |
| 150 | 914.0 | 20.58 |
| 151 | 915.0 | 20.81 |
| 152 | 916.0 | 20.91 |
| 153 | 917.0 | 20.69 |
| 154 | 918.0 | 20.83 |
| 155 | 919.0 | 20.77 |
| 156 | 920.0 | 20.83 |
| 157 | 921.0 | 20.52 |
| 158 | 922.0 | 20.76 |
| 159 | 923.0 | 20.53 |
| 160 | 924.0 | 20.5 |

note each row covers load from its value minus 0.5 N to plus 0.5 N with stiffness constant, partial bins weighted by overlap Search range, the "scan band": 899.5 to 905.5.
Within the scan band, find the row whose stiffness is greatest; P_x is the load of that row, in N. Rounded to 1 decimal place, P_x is 902.0 N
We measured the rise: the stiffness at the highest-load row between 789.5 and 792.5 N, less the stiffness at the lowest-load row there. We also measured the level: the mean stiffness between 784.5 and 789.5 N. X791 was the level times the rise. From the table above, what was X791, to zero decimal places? 0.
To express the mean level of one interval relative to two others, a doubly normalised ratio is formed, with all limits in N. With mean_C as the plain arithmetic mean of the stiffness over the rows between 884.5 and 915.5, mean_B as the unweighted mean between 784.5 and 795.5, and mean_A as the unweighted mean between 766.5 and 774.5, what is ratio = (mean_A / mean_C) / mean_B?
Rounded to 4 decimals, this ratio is 0.0473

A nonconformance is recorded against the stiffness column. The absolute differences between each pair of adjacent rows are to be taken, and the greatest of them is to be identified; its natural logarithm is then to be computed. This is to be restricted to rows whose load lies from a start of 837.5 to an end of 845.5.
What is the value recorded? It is -1.0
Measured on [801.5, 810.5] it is -1.2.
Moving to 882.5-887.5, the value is -1.8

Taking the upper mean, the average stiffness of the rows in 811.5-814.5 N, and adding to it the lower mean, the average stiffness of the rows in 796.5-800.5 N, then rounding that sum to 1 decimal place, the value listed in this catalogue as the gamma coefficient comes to 42.0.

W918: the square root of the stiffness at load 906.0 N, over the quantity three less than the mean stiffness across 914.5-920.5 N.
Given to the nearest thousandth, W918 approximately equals 0.256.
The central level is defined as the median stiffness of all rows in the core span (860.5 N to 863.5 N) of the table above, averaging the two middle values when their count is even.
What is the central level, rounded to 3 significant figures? 20.7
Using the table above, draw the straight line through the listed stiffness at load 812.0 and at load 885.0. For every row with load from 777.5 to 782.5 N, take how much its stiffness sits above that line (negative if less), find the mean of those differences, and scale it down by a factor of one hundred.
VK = -0.0050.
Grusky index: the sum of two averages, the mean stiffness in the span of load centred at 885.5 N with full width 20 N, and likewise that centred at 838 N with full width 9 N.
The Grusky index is 40.7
